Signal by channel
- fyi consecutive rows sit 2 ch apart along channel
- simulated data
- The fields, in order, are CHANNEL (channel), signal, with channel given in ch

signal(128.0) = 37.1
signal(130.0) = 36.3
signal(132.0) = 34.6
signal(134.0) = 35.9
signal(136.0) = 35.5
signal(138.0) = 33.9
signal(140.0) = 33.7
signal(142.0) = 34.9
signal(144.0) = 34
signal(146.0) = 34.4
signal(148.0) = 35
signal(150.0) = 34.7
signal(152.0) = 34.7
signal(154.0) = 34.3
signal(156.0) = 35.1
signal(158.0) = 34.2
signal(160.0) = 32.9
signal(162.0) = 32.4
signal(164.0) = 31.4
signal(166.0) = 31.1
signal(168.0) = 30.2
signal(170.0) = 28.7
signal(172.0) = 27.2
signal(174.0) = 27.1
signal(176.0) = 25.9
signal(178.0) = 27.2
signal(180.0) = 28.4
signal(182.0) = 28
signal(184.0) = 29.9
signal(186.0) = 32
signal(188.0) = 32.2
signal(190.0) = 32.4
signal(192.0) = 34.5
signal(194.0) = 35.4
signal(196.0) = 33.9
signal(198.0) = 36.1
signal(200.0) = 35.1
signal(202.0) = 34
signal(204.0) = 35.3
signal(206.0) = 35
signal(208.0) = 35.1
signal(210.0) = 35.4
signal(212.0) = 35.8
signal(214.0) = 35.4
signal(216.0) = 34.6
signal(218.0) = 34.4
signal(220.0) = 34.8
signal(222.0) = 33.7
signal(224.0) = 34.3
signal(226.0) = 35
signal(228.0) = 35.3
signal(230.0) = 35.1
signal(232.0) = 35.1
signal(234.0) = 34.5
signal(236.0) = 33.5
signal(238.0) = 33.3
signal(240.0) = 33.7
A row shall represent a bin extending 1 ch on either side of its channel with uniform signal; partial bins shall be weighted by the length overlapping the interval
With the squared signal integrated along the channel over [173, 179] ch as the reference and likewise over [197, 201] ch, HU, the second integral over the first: 1.18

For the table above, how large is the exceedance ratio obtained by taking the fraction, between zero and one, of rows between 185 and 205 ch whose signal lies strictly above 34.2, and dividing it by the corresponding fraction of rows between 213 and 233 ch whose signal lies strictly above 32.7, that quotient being 0.5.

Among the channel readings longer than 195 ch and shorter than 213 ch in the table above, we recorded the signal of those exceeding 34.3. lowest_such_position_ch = 198.0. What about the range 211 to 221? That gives 212.0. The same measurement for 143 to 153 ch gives 146.0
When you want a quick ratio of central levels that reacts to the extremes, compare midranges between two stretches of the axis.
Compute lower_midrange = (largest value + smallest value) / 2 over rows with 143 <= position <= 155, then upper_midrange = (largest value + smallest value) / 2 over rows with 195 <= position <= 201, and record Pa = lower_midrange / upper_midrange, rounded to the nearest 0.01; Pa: 0.99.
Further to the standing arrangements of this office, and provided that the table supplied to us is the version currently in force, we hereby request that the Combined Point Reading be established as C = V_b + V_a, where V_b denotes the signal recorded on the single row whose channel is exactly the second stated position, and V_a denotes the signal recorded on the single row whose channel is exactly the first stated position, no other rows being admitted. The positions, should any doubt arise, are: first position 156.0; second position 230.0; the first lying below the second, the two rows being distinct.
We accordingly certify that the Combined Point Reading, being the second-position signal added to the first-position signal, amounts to 70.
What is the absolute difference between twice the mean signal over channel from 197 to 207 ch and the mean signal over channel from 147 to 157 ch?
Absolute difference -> 35.4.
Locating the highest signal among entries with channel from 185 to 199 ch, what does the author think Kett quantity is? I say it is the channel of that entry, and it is 198.0 ch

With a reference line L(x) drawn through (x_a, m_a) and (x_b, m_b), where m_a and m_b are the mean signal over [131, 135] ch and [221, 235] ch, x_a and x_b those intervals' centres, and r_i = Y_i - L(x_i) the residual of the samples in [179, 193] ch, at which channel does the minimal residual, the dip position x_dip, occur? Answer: 182.0 ch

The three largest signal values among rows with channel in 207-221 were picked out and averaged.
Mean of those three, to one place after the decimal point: 35.5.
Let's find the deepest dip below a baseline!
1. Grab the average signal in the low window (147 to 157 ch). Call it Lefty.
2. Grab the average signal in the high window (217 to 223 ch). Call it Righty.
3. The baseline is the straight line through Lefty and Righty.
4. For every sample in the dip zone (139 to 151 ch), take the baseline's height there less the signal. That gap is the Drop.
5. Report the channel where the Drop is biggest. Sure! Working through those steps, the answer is 140.0 ch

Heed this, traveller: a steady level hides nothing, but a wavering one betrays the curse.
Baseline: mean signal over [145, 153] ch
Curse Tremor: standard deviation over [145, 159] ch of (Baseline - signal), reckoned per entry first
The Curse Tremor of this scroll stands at 0.3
